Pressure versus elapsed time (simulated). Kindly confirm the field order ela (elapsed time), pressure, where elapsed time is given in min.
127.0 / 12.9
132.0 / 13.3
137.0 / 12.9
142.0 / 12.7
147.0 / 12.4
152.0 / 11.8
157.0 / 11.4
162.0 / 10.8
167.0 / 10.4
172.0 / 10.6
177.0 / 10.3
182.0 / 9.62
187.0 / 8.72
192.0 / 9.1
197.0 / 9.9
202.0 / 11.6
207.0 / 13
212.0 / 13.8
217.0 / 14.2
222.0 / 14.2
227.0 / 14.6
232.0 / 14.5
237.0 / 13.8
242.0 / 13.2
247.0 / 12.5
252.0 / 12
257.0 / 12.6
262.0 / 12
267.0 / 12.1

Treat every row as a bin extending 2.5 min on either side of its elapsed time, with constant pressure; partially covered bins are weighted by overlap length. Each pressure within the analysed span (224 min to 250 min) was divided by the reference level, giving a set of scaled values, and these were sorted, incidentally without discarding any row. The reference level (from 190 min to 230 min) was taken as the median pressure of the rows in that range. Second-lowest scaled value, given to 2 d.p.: 0.99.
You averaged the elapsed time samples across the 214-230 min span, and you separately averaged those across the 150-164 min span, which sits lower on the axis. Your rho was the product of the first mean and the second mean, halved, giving 81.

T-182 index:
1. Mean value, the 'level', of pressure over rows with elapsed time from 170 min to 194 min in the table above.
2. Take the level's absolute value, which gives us 9.7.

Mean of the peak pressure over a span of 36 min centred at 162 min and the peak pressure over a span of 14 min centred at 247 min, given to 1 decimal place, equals 12.8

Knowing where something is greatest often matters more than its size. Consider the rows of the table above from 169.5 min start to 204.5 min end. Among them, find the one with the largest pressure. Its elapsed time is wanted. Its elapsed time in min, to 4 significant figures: 202.0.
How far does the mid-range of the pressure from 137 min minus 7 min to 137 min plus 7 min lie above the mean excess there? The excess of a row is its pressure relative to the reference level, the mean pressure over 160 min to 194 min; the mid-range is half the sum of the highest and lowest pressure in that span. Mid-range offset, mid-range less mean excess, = 9.97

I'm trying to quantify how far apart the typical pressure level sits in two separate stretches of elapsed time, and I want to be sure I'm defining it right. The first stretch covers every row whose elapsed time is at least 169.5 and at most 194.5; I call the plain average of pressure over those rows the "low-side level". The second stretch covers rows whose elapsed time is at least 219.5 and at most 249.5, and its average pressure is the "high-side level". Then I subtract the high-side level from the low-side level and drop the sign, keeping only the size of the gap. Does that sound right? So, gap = 4.1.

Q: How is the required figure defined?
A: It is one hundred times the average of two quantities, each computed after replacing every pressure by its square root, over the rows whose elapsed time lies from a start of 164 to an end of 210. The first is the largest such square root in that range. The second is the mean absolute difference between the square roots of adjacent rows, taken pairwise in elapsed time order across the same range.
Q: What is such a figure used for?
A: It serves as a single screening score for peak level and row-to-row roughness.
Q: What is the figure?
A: 186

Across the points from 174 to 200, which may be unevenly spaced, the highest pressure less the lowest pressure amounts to 1.6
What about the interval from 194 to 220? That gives 4.3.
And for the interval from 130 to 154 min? 1.5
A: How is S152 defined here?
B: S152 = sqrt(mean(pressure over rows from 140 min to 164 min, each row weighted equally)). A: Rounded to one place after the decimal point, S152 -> 3.4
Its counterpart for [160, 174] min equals 3.3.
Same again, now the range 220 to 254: 3.7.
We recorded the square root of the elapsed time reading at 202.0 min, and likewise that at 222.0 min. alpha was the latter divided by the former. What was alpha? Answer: 1.11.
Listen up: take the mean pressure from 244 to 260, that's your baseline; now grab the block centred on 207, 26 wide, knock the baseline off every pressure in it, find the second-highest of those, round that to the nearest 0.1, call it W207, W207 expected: 1.4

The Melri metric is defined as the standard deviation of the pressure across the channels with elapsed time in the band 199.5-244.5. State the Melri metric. 0.9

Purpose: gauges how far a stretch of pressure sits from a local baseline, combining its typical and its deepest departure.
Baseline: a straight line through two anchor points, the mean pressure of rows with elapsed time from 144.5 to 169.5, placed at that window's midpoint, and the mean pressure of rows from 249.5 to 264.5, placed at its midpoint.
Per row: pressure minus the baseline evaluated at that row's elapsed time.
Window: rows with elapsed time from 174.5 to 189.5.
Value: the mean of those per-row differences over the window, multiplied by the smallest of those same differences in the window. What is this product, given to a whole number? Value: 6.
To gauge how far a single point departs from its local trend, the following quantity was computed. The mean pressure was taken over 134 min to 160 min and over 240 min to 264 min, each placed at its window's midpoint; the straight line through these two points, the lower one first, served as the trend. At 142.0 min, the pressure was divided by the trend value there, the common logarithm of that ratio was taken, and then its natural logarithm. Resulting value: -4.1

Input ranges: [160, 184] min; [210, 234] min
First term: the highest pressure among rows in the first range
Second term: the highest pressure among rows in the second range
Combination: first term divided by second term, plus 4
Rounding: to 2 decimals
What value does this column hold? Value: 4.74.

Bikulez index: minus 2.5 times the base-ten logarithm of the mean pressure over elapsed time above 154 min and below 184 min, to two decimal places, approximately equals -2.56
